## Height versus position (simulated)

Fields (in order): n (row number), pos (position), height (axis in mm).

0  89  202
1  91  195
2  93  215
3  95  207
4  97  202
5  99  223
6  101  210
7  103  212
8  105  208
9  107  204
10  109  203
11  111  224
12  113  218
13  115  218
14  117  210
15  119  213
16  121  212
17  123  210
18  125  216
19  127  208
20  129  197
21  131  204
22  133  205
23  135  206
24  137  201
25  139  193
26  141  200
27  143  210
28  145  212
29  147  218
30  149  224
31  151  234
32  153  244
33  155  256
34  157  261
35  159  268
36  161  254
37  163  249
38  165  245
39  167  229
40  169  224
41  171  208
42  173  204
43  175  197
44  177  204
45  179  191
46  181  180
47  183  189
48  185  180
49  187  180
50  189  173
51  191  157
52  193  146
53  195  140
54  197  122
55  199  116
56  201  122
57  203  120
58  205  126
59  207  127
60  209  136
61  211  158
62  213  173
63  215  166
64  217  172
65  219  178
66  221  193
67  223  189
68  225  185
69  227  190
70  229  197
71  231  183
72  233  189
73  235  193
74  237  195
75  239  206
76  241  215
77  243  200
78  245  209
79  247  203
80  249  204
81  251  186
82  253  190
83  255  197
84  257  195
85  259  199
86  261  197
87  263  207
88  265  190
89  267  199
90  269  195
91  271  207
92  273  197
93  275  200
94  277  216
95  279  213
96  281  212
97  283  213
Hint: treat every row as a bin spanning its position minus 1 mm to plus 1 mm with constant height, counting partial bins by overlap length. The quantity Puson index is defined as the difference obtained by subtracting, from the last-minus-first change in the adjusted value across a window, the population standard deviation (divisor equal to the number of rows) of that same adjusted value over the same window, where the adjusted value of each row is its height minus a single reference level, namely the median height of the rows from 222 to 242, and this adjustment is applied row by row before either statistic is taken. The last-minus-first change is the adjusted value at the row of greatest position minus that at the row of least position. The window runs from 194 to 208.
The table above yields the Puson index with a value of -20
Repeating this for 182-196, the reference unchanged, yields -66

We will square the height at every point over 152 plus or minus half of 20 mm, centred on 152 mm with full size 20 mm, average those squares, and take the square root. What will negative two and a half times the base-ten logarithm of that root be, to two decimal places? -5.95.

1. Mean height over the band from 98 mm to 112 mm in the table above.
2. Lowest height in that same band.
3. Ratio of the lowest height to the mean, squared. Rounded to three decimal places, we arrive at 0.917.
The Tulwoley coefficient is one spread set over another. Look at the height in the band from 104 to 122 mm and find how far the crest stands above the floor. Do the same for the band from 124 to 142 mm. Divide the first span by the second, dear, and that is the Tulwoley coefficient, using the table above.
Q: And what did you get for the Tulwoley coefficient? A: 0.91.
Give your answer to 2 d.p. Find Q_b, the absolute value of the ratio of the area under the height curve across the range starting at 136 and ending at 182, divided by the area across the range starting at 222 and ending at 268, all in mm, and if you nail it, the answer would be 1.13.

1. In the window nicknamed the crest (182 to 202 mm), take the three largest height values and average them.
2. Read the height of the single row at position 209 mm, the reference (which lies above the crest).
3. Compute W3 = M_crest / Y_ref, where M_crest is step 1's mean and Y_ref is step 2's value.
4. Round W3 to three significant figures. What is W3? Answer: 1.35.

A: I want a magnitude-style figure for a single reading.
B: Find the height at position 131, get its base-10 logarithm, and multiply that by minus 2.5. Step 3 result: -5.77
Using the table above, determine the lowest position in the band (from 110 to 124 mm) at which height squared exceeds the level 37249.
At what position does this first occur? 111 mm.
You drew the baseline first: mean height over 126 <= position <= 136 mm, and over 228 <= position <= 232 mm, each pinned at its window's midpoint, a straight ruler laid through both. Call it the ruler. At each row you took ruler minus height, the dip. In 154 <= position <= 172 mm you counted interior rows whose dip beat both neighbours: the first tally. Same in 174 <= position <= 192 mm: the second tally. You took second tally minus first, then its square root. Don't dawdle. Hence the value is 1.4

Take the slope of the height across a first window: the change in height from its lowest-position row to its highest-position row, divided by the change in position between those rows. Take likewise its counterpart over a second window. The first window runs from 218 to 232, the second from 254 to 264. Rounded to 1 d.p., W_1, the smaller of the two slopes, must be 0.4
